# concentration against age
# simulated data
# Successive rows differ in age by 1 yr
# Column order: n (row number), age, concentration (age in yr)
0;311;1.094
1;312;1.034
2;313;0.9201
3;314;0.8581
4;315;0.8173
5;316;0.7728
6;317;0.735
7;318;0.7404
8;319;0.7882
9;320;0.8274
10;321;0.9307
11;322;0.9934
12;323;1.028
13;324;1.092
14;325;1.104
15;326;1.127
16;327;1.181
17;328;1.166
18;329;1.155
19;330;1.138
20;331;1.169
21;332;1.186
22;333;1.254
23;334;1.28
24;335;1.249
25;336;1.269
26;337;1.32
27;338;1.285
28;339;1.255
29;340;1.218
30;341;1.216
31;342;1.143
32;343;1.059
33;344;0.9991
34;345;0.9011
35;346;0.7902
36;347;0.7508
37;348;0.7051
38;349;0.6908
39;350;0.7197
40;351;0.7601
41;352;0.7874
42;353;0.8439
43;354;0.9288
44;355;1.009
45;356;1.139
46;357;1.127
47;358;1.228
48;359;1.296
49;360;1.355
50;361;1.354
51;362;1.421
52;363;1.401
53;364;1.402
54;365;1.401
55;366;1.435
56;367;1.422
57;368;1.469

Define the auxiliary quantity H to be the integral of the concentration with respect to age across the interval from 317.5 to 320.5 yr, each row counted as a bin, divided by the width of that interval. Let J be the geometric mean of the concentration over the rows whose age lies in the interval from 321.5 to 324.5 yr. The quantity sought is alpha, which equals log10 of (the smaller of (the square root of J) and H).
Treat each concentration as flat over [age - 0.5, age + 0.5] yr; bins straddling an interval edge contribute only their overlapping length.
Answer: -0.105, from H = 0.79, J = 1.04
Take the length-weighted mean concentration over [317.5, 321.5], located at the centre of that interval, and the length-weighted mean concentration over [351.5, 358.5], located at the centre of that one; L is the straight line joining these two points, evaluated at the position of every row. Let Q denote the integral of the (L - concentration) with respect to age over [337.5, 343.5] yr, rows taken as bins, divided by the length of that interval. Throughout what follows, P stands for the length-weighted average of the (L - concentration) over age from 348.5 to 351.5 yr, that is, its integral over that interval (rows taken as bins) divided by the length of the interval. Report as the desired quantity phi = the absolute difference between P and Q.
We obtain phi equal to 0.52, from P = 0.26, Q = -0.26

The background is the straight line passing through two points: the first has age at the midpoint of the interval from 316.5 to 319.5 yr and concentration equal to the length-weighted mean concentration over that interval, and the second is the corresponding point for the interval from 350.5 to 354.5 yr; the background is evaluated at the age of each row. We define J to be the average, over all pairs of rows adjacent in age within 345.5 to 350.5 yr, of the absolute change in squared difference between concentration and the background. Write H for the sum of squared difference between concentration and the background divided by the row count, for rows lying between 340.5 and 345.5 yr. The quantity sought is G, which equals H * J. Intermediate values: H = 0.077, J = 0.006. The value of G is 0.0004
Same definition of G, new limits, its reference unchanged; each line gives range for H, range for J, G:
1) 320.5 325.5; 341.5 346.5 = 0.0021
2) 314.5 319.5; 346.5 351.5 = 0.0000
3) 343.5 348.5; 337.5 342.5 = 0.0004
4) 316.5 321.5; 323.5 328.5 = 0.0001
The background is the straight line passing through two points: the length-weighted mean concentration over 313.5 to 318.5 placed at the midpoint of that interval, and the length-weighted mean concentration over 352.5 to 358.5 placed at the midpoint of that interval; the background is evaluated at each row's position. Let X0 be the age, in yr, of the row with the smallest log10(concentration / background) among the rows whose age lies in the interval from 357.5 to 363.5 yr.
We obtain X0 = 358 yr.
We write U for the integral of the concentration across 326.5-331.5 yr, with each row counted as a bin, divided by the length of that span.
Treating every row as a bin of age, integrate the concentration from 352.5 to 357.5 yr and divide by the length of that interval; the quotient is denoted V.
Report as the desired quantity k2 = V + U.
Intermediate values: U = 1.16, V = 1.01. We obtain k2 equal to 2.17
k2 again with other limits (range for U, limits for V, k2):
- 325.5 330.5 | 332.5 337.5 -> 2.43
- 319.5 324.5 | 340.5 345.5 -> 2.04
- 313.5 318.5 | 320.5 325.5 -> 1.81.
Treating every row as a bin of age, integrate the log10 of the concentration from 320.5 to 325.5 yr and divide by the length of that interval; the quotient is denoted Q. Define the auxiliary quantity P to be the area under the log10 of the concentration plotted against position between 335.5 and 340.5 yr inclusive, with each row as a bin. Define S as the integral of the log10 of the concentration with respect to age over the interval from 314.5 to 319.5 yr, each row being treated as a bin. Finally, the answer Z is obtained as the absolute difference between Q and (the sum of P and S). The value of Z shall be 0.06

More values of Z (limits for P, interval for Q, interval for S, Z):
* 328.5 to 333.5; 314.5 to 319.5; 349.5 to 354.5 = 0.00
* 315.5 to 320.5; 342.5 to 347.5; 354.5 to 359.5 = 0.20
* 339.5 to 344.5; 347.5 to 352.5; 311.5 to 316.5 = 0.10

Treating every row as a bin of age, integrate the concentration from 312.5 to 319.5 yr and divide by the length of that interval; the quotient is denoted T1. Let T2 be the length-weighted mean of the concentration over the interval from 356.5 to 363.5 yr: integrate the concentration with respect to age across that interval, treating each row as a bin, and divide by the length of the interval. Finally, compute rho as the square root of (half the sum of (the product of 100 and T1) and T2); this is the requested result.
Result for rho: 6.4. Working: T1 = 0.80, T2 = 1.31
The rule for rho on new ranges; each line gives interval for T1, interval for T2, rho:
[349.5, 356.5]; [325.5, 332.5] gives 6.7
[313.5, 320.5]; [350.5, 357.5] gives 6.3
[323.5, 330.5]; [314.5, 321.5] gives 7.6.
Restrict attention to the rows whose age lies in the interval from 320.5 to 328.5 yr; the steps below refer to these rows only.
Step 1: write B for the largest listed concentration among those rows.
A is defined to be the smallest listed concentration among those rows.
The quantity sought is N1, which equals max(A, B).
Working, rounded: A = 0.9307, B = 1.181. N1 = 1.18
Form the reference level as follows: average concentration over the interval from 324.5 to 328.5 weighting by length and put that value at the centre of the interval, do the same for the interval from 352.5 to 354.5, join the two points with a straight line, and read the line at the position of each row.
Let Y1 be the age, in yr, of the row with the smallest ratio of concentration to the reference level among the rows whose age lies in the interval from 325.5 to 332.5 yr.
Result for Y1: 326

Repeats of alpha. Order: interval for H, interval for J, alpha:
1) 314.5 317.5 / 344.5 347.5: -0.111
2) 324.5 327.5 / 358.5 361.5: 0.056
